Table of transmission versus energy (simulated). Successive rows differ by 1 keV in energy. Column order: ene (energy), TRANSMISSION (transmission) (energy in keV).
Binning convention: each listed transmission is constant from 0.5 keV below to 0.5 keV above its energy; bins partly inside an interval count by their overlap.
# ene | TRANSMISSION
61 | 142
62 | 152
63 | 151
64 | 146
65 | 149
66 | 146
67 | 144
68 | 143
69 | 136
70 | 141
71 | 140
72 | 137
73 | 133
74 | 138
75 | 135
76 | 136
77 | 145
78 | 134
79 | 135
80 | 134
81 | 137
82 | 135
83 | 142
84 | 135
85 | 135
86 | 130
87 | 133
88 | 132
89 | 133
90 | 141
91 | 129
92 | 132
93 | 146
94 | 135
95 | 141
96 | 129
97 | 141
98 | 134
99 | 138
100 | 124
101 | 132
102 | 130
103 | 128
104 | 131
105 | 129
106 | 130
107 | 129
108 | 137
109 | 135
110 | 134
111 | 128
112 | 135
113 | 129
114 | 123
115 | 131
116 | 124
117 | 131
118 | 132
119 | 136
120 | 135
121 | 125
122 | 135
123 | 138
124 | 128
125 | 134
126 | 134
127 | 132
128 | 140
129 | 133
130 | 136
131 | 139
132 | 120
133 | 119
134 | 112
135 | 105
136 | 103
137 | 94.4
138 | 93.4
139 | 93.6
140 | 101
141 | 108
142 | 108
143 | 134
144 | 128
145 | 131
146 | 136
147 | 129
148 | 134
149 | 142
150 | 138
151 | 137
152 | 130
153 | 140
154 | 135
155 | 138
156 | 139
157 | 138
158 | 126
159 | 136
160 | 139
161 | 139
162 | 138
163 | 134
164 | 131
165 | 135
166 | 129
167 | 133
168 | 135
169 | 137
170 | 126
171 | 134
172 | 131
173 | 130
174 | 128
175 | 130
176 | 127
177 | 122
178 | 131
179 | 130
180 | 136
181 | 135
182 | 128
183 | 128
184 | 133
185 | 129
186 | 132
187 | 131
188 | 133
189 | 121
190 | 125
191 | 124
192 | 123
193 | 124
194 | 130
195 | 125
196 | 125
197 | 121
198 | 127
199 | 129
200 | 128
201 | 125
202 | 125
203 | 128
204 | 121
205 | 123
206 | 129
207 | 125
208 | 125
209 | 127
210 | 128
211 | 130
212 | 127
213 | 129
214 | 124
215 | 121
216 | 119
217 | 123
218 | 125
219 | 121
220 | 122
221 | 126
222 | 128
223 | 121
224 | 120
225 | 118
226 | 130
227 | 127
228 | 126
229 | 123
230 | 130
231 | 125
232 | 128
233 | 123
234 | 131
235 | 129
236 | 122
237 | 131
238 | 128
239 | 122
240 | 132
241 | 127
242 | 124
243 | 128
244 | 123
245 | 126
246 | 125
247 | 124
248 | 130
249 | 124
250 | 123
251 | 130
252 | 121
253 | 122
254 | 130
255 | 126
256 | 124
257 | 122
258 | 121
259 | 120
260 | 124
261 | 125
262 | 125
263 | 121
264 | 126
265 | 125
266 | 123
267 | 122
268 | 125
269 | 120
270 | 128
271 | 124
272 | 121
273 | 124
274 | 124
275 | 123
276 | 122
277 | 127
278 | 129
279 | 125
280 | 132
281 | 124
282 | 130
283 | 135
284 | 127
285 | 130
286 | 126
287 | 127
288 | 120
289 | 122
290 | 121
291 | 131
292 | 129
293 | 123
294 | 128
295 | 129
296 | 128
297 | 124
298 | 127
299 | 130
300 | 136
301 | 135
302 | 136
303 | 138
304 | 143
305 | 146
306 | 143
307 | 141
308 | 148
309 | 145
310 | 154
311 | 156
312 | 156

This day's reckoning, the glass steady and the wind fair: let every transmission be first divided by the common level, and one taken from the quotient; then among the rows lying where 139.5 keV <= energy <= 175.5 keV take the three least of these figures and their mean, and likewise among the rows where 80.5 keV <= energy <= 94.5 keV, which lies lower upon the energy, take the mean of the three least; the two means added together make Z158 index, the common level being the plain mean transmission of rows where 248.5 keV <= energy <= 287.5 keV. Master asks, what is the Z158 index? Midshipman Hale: -0.113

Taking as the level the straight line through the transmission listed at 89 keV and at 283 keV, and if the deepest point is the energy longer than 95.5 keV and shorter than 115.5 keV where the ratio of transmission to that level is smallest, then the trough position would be 114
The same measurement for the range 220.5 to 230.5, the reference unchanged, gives 225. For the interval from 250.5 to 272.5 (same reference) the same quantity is 269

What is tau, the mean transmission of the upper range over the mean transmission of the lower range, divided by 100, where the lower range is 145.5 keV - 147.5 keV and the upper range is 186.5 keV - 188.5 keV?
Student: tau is 0.0100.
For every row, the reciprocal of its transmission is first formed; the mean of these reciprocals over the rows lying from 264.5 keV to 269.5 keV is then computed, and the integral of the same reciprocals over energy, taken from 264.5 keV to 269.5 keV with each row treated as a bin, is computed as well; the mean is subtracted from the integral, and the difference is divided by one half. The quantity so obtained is 0.065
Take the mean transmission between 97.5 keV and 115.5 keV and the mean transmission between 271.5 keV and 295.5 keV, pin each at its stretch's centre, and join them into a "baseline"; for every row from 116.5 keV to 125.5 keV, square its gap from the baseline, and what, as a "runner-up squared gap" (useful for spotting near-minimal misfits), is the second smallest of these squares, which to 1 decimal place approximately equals 1.9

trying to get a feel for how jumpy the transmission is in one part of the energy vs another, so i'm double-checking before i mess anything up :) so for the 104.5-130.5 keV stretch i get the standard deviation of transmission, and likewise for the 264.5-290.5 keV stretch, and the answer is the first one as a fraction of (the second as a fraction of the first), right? 5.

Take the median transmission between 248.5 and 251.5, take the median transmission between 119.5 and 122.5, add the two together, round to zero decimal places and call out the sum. 259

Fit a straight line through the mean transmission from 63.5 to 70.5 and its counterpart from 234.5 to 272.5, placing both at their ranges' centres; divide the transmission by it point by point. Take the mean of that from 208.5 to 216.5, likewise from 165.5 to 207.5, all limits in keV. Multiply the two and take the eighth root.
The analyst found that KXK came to 0.9936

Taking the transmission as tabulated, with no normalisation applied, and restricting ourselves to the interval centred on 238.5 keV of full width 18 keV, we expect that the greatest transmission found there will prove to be 132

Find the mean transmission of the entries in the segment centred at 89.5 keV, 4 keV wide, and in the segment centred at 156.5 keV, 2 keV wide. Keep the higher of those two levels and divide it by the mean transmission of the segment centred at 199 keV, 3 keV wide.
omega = 1.08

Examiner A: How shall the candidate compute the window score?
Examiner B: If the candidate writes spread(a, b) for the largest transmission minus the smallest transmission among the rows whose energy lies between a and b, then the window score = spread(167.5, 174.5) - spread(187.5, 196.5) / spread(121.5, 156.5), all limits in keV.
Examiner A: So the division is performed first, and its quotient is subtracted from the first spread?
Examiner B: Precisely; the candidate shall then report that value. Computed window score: 11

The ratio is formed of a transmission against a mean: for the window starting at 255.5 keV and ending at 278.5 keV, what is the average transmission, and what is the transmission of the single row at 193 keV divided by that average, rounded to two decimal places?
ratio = 1.00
